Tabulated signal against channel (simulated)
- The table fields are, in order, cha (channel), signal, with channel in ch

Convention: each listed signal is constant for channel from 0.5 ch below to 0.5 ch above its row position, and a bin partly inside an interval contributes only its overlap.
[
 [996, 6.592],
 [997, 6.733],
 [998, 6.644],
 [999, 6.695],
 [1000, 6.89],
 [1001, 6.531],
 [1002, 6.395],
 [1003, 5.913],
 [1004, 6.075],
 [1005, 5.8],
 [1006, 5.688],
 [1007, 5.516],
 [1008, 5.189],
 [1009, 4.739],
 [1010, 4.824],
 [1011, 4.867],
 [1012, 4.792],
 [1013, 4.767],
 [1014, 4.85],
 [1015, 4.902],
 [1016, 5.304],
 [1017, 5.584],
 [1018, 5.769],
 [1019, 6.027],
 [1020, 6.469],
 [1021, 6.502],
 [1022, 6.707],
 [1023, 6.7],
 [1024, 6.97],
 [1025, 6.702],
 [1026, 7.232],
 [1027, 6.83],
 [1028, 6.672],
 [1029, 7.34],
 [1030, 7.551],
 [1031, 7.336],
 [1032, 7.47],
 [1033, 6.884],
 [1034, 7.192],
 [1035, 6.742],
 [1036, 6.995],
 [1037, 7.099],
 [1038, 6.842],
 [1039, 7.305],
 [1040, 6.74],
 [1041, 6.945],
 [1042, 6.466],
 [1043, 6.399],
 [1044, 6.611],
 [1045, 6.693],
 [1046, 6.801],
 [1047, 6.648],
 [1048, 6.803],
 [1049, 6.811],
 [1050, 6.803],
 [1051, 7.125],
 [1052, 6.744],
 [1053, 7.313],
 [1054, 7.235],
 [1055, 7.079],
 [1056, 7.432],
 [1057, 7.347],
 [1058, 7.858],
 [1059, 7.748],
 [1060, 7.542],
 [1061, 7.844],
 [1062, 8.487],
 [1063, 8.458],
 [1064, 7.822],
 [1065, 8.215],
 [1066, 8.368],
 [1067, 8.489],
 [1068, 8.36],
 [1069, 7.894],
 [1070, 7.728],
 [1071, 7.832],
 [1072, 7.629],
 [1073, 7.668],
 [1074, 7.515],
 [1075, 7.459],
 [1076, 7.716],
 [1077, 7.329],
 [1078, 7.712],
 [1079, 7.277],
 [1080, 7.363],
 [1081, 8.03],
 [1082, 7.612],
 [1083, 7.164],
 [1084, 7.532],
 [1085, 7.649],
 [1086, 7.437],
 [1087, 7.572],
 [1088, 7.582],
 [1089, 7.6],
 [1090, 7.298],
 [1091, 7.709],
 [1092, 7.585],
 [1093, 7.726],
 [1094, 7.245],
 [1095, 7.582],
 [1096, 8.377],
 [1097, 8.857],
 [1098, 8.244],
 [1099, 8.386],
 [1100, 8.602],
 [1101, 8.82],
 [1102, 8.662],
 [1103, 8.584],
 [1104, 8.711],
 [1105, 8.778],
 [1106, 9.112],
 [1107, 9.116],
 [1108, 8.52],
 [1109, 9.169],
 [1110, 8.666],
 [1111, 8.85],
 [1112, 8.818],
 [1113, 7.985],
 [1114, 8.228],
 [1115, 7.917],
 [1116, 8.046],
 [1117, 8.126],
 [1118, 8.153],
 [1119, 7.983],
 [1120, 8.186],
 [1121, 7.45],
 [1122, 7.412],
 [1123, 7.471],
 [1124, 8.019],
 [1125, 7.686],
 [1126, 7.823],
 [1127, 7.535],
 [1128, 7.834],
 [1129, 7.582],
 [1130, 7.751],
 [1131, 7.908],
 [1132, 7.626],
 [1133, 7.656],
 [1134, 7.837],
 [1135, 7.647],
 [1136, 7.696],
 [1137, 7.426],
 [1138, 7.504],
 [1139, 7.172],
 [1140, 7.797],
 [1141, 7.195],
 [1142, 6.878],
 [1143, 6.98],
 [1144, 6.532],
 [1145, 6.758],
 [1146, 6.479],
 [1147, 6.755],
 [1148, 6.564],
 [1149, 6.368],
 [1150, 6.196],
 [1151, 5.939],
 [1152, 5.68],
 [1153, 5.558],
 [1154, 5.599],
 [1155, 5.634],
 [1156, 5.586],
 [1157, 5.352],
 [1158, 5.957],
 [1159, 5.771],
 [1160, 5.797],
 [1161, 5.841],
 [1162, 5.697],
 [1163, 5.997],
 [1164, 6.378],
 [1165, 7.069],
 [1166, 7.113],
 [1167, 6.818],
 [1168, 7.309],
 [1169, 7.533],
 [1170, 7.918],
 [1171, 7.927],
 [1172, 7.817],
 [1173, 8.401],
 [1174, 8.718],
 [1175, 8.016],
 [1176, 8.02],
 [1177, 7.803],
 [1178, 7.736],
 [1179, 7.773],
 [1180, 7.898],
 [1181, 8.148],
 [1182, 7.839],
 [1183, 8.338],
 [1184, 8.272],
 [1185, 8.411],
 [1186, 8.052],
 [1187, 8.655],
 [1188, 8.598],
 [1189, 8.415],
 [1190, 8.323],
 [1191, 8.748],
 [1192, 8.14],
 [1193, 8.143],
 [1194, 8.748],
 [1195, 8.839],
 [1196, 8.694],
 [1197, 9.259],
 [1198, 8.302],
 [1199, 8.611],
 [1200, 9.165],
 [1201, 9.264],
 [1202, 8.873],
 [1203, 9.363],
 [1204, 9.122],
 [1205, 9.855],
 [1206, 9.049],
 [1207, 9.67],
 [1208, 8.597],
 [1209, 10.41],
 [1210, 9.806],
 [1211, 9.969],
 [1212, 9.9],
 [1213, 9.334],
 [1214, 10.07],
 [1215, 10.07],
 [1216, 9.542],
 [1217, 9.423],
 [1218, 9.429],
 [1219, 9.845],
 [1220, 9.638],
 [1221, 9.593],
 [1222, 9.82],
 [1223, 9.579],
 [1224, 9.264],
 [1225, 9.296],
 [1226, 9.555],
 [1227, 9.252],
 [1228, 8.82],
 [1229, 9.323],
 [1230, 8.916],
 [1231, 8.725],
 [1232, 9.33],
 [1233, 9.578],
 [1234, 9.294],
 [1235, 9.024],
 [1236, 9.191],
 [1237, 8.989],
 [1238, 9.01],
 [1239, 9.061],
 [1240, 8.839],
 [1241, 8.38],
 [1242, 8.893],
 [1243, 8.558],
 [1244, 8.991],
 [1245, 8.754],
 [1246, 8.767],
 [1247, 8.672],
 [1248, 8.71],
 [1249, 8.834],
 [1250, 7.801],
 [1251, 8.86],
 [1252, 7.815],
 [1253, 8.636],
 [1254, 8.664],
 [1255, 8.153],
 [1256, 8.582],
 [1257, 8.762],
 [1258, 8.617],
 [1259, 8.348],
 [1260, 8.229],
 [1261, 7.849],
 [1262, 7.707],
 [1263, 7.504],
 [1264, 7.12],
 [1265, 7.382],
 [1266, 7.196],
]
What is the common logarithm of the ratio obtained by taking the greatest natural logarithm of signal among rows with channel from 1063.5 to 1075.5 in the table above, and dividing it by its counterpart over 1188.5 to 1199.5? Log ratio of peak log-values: -0.017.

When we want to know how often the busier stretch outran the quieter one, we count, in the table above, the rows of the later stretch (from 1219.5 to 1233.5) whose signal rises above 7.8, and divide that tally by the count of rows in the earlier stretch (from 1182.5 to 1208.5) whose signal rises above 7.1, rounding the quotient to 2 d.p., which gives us 0.54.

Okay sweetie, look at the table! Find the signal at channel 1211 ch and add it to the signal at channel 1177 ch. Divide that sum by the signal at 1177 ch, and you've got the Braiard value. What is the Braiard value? 2.28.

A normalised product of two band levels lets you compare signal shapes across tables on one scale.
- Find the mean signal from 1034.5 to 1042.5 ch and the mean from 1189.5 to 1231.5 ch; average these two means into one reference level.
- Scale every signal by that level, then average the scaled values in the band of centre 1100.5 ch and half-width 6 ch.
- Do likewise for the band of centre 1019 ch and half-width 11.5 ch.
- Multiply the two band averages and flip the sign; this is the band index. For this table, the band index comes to -0.8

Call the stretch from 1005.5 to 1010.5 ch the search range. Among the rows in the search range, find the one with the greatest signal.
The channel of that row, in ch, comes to 1006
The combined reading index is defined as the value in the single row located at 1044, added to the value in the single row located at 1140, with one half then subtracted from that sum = 13.9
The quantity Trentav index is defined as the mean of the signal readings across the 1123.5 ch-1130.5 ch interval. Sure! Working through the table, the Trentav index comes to 7.75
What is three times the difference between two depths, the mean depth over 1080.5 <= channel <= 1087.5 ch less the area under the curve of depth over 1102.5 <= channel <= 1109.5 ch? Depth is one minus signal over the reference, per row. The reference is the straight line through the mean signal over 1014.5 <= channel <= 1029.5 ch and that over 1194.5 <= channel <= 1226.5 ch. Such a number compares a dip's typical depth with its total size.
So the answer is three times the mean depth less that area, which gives 3.0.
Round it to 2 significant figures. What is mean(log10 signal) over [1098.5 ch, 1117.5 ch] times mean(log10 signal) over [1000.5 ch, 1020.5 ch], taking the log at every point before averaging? 0.69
